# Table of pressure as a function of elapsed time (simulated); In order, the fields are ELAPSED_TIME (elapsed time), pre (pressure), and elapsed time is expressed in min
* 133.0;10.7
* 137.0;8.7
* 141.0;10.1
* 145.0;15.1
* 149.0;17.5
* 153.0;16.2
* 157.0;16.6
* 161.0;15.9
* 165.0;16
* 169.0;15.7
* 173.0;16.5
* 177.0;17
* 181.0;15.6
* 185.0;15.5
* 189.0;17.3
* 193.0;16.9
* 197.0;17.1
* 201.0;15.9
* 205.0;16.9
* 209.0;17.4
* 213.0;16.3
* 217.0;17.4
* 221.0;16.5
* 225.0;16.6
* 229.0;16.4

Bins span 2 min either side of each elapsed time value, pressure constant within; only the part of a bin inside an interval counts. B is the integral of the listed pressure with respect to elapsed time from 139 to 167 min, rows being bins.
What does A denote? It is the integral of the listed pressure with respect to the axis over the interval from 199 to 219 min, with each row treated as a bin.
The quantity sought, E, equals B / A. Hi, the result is 1.3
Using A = 336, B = 430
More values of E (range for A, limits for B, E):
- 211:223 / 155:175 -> 1.6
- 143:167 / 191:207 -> 0.7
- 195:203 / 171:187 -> 2.0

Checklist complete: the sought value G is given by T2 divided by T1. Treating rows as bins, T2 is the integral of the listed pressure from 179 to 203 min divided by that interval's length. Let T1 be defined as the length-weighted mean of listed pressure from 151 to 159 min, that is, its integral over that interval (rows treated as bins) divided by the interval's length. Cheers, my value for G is 1.00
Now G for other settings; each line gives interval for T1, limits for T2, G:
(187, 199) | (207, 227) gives 0.98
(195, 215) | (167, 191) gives 0.97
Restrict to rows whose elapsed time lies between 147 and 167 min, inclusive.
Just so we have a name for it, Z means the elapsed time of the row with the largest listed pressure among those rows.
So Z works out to 149.0 min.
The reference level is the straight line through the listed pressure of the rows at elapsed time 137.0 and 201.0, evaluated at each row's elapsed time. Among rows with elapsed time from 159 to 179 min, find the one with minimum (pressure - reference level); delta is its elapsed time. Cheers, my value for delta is 169.0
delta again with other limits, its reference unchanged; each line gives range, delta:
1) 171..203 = 201.0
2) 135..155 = 137.0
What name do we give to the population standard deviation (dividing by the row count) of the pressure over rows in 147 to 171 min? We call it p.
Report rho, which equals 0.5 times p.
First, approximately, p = 0.598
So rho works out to 0.30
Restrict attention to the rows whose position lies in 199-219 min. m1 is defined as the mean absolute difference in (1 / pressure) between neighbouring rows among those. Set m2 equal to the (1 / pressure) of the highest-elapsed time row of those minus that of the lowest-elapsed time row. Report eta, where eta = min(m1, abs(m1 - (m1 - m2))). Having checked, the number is 0.0033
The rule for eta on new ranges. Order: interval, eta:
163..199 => 0.0026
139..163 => 0.0101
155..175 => 0.0004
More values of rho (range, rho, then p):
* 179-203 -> 0.37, 0.736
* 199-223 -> 0.28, 0.556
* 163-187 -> 0.27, 0.538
